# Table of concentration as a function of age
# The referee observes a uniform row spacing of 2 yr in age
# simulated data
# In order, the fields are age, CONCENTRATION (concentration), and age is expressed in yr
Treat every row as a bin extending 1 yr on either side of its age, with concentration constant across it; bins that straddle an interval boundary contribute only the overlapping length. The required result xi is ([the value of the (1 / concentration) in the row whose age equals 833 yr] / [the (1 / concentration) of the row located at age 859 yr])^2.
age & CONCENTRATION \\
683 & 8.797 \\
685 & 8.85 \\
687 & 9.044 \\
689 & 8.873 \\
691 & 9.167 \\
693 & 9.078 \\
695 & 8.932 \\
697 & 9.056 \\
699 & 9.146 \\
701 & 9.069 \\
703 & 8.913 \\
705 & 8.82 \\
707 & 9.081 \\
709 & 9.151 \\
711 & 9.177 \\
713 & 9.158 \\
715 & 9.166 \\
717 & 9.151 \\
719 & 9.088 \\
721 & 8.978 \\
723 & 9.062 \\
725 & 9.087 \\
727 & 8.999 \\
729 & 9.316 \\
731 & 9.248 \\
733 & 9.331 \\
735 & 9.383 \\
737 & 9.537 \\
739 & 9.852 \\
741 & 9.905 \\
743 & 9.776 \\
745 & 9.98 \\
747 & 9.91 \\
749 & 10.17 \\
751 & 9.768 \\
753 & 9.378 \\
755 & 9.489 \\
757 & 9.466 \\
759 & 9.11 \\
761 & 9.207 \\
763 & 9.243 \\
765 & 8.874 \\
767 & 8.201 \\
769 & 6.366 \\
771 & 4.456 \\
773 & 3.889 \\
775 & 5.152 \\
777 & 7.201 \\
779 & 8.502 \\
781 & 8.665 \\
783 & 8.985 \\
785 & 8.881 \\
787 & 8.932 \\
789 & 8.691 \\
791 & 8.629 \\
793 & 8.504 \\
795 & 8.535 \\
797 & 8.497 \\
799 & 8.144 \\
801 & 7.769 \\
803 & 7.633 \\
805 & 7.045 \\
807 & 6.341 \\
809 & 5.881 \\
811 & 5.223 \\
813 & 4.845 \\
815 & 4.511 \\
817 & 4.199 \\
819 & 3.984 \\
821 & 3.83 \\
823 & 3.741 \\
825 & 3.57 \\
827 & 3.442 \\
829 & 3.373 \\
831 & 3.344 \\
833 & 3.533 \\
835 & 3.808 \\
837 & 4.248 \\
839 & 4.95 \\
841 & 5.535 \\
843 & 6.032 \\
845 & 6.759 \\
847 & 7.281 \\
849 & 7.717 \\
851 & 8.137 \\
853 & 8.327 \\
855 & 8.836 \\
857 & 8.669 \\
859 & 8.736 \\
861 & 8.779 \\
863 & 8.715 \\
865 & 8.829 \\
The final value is 6.11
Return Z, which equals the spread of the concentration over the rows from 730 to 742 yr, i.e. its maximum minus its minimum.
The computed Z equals 0.66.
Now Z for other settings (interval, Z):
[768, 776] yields 2.48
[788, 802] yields 0.92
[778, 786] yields 0.48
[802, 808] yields 1.29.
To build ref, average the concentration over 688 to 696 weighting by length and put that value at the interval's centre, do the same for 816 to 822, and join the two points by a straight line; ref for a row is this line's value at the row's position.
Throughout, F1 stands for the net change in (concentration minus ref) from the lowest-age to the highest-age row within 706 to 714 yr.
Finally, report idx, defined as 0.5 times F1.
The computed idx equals 0.2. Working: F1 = 0.3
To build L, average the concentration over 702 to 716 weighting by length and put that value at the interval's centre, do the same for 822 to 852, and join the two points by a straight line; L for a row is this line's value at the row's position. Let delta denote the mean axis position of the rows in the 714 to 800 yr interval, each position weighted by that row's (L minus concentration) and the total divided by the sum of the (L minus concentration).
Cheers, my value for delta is 762.3 yr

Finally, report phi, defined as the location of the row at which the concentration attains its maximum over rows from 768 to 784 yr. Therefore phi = 783 yr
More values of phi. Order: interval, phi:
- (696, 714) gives 711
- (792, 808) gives 795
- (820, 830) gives 821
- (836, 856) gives 855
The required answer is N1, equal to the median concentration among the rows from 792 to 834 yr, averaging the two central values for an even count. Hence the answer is 4.8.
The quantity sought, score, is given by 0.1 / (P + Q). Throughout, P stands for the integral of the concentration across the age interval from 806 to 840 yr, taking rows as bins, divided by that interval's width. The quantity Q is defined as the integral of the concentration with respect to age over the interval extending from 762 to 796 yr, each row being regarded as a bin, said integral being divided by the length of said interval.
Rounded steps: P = 4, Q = 8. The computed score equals 0.0083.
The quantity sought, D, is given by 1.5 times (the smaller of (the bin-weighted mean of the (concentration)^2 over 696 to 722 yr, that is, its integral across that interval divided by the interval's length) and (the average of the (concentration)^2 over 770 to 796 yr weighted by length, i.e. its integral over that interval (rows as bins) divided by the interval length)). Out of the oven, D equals 92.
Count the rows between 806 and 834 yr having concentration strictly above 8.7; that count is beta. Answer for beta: 0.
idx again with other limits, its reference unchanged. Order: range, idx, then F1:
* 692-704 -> 0.1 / 0.2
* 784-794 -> 0.0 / -0.1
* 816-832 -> -0.2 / -0.3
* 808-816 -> -0.6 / -1.1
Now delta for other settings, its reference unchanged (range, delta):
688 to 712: 694.6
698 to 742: 735.3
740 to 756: 748.0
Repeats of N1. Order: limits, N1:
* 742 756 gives 9.8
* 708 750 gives 9.2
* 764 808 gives 8.3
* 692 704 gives 9.1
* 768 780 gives 5.8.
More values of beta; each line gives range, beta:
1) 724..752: 14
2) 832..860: 2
